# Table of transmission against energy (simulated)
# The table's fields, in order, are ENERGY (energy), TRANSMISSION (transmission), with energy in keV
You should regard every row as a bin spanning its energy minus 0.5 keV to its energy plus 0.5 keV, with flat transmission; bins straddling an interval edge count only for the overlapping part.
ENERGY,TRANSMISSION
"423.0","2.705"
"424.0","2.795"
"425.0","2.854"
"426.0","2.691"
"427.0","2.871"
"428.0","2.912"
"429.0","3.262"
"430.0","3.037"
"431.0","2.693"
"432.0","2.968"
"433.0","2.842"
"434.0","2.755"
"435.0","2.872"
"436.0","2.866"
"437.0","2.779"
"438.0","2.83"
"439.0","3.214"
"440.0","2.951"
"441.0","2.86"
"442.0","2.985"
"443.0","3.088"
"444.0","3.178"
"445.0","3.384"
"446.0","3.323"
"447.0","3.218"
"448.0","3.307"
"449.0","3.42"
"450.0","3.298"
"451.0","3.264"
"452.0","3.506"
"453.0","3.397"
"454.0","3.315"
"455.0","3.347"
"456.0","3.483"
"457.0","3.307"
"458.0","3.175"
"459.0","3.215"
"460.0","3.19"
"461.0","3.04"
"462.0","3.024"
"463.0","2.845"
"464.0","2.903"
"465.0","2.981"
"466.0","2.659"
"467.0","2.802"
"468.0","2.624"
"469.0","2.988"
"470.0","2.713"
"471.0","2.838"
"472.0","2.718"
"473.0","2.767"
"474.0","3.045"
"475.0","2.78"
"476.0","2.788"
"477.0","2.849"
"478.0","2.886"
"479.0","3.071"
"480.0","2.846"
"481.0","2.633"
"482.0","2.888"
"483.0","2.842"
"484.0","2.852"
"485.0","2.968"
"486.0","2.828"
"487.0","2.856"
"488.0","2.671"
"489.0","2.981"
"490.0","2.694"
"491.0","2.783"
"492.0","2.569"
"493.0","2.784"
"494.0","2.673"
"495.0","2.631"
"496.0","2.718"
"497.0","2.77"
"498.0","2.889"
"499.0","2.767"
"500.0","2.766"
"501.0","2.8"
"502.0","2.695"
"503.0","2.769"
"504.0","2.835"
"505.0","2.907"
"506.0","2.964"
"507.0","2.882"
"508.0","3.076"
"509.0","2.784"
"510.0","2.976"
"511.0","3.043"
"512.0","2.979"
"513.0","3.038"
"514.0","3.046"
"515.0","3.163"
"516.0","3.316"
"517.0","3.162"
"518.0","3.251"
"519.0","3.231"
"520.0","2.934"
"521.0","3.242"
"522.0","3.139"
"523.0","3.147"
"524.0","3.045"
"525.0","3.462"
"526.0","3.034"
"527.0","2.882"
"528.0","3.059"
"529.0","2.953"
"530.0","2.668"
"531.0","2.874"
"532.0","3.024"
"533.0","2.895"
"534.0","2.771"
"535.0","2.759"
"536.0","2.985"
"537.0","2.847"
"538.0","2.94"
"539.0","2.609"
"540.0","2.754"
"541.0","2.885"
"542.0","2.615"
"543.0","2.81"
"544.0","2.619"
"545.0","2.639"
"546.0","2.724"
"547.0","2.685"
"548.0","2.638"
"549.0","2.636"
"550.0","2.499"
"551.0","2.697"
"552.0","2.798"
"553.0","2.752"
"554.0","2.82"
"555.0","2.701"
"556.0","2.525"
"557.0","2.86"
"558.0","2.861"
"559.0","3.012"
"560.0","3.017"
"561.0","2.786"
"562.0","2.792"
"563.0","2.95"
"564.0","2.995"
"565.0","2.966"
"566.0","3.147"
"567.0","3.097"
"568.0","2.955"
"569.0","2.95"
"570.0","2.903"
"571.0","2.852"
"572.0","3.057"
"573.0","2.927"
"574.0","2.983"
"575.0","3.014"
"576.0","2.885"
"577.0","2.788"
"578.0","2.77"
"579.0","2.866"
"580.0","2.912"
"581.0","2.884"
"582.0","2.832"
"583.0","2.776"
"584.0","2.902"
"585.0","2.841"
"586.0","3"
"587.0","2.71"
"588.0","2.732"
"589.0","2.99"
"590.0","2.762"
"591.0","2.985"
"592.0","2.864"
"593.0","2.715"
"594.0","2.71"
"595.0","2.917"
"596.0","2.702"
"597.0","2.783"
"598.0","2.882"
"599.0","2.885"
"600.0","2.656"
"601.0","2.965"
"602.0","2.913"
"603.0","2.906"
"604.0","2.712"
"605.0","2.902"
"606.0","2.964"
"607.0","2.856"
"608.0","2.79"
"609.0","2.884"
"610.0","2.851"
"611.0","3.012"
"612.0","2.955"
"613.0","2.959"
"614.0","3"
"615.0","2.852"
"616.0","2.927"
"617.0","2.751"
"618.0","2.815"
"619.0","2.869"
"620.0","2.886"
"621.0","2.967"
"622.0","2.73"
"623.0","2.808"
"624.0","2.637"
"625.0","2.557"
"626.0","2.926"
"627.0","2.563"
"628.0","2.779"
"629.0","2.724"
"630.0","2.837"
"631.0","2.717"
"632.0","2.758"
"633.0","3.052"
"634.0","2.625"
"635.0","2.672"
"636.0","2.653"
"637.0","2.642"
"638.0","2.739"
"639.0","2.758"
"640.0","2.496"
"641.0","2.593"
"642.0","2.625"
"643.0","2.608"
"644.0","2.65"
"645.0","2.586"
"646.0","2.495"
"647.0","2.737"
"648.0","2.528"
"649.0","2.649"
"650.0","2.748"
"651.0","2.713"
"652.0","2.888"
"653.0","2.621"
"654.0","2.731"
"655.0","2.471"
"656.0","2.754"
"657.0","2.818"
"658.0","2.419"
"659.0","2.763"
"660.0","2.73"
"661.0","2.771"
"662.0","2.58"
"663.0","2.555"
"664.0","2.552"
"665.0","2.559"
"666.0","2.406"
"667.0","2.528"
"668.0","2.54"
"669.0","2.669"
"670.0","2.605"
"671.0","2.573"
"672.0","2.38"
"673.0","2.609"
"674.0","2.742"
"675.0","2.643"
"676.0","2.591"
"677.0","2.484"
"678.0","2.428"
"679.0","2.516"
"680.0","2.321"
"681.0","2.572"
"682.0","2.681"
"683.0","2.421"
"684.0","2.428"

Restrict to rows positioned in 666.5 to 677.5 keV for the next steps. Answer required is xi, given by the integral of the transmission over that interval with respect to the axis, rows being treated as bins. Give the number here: 28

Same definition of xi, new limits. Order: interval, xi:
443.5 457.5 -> 47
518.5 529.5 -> 34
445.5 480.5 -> 107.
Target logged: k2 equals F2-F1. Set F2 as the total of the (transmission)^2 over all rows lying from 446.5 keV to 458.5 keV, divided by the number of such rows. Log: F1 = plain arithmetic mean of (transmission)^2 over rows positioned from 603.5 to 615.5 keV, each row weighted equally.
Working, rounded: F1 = 8.4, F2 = 11.1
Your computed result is 2.8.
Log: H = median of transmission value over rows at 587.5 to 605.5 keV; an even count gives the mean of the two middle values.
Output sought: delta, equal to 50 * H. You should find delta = 144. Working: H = 2.87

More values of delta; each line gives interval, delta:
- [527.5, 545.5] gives 141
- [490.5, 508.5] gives 139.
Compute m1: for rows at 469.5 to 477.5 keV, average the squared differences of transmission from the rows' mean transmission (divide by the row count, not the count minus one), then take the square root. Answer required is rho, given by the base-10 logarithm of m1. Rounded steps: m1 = 0.10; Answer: -1.00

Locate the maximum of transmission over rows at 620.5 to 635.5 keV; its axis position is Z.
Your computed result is 633.0 keV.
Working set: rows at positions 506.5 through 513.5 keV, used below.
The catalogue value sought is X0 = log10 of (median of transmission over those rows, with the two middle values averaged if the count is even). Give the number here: 0.47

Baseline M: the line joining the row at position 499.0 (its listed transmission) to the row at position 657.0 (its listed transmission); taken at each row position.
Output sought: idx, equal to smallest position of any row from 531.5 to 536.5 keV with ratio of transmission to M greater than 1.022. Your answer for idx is 532.0 keV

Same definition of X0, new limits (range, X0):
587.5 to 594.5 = 0.44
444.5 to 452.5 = 0.52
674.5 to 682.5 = 0.41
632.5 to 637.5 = 0.42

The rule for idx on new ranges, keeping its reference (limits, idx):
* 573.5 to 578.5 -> 574.0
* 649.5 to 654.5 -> 652.0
